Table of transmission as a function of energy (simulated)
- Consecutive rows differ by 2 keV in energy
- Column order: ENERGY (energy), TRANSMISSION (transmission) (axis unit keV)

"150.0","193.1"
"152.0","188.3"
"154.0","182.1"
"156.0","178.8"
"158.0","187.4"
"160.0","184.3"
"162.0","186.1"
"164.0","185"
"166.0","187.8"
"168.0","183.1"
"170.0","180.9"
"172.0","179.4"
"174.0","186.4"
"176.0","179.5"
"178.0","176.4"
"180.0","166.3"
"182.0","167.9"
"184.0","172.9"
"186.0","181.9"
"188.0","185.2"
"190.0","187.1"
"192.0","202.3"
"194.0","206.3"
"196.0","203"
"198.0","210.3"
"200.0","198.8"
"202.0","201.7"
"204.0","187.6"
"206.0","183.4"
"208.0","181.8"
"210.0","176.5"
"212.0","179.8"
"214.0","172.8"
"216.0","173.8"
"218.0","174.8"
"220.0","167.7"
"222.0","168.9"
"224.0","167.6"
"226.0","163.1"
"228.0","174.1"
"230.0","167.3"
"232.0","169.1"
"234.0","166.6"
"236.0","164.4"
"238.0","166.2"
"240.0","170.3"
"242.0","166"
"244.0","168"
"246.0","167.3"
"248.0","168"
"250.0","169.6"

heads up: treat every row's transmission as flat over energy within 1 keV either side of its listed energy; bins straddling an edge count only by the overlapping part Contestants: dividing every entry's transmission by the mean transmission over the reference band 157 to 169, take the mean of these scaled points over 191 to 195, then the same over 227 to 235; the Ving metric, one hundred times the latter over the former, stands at 83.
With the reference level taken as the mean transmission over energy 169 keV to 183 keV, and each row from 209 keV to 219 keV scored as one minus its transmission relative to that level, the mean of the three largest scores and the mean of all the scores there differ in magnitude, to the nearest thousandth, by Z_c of 0.010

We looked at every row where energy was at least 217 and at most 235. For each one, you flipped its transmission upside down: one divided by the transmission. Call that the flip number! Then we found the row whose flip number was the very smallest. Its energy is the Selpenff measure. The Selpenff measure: 218.0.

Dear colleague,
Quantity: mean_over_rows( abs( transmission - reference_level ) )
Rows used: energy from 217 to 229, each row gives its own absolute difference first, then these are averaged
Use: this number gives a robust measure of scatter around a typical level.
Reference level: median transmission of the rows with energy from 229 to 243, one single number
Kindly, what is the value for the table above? 3.9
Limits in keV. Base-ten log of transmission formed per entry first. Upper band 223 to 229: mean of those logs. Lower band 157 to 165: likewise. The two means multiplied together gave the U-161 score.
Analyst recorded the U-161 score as 5.05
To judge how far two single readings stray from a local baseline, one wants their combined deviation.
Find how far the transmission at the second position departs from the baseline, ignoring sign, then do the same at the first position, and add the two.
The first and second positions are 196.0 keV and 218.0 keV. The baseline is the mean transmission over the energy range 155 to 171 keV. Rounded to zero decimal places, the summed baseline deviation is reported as 28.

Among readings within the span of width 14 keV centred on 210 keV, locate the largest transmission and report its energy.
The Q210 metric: 204.0 keV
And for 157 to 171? 166.0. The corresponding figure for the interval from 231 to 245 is 240.0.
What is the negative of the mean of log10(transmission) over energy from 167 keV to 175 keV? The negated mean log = -2.26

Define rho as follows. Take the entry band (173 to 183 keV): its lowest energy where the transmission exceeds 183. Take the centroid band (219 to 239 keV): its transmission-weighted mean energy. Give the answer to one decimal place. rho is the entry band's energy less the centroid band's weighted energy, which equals -55.0 keV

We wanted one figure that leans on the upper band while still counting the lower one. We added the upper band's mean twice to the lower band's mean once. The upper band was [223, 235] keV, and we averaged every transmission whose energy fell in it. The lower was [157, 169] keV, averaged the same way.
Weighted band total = 522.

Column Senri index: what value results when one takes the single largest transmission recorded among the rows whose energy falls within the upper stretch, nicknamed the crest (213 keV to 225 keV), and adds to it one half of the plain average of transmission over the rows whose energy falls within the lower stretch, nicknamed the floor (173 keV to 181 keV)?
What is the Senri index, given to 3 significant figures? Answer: 263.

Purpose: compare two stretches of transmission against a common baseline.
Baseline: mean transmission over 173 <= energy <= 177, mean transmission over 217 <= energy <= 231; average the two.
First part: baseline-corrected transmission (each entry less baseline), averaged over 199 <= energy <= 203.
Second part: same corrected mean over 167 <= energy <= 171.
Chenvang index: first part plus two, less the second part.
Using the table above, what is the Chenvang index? 20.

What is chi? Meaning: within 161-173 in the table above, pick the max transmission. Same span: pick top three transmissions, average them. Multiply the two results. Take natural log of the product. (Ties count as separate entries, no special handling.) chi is 10.5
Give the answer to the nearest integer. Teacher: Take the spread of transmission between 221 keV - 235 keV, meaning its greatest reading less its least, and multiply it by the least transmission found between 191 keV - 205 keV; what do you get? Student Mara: 2064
